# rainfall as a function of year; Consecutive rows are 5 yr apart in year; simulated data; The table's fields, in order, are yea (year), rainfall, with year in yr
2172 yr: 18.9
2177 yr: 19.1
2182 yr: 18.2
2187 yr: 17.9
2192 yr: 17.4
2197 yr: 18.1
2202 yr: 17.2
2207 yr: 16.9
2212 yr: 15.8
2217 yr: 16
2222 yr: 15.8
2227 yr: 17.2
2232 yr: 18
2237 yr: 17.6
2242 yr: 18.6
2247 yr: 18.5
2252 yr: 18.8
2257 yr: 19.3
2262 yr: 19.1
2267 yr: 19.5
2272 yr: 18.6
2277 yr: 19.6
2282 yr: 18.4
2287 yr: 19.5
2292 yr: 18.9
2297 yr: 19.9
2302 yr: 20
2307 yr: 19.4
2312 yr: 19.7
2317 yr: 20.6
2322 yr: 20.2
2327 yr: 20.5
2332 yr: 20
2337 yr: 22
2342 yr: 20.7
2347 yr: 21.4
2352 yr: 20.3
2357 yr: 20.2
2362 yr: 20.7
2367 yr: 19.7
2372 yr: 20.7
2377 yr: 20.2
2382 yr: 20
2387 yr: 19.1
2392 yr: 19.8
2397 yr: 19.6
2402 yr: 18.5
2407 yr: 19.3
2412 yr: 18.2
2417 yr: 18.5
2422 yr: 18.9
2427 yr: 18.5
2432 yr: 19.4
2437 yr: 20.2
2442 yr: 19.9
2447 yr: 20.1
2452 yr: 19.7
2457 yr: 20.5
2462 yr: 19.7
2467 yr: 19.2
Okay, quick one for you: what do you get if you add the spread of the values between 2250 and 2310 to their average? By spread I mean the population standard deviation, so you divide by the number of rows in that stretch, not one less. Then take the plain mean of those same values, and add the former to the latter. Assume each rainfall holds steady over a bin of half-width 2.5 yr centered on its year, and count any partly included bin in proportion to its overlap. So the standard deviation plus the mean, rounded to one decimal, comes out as 19.7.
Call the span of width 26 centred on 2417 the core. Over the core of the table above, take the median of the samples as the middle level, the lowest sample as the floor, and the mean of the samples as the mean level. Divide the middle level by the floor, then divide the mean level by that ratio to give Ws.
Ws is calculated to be 18.4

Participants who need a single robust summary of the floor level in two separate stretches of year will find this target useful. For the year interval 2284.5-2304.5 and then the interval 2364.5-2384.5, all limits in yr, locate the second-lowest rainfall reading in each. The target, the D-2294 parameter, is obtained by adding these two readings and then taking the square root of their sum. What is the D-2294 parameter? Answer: 6.28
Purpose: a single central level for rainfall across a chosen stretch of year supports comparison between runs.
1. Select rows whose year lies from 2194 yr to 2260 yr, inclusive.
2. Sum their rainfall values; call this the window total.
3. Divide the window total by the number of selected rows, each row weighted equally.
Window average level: 17.5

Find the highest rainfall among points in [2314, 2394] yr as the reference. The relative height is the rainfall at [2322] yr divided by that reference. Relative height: 0.92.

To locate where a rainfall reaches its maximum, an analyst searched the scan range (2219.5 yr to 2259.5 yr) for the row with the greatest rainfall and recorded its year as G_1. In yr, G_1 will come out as 2257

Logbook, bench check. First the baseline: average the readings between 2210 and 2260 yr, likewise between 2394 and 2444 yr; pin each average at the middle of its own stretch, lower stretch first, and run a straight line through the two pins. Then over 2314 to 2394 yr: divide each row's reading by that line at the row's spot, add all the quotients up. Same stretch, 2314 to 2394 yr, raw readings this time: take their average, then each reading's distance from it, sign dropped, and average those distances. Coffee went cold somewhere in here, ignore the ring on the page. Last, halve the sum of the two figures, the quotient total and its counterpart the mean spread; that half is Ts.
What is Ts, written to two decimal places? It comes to 9.03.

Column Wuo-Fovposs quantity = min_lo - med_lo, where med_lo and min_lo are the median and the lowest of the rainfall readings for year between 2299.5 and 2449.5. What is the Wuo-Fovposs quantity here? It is -1.80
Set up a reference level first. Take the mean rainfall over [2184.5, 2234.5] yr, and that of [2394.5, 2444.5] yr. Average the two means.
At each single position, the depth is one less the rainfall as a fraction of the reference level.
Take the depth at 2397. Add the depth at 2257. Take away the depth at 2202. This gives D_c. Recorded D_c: -0.20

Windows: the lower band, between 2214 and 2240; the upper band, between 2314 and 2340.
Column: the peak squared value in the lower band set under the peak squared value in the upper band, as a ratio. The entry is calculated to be 1.49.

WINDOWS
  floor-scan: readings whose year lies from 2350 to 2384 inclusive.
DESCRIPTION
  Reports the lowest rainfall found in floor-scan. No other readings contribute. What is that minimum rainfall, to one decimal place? 19.7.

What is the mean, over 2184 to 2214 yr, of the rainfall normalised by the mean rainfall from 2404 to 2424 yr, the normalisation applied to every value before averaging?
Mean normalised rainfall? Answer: 0.92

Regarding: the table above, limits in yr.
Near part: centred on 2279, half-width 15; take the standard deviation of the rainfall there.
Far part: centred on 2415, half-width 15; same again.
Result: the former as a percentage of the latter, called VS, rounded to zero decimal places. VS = 134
